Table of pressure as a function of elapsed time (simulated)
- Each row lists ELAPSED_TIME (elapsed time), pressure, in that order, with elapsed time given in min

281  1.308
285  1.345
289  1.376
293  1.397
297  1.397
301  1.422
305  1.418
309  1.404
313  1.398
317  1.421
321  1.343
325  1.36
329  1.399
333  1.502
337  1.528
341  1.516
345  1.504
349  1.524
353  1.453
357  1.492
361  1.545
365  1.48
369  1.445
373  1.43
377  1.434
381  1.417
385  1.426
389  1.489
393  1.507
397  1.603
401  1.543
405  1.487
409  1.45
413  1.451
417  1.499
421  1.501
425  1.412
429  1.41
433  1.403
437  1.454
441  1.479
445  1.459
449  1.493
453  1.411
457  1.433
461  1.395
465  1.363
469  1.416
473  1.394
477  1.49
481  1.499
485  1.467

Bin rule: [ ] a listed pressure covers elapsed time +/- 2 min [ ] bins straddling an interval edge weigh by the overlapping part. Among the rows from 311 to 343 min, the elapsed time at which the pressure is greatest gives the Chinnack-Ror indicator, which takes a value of 337 min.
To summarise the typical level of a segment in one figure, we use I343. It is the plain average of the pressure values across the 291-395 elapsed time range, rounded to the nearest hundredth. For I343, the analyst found 1.45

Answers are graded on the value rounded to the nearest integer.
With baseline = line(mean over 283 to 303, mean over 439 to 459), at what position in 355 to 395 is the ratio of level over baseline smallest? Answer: 381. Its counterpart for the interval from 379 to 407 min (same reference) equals 381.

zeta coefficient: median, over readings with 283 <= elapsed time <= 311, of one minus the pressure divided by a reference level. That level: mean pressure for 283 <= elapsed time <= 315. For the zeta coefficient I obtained -0.002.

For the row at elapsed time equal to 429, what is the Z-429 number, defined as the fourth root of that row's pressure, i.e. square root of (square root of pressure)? 1.09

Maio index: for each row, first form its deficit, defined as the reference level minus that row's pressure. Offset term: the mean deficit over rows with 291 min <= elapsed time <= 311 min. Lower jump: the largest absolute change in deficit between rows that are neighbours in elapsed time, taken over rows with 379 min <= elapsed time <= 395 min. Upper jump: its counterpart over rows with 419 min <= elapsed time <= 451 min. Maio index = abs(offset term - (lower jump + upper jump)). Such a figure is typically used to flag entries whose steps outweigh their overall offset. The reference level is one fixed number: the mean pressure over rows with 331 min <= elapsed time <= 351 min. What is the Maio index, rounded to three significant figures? 0.0448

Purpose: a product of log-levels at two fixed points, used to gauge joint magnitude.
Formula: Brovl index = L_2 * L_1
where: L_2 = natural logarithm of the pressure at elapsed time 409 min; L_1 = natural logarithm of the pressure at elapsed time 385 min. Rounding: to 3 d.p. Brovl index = 0.132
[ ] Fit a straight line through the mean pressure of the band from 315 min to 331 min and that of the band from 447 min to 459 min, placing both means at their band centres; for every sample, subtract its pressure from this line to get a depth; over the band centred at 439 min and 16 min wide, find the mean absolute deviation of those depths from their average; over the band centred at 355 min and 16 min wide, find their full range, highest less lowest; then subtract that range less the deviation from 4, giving 3.93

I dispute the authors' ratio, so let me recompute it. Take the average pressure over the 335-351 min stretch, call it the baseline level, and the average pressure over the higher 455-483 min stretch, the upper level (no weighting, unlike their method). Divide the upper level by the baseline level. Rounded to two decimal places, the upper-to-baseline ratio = 0.94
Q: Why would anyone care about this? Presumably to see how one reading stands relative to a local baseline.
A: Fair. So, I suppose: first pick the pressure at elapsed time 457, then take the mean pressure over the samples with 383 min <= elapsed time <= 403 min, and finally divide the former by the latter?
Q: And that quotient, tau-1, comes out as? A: 0.947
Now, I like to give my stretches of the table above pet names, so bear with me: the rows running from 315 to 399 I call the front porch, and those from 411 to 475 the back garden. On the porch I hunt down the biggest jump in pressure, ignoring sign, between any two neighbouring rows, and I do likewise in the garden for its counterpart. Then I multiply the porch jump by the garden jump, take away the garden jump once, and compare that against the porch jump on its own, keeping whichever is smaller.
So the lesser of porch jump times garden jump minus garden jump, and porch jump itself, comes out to -0.080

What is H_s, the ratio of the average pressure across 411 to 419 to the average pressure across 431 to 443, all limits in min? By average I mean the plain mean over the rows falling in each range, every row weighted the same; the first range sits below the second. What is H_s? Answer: 1.02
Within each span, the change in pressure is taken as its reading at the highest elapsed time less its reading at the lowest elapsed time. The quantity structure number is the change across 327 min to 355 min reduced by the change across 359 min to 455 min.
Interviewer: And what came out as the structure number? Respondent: 0.19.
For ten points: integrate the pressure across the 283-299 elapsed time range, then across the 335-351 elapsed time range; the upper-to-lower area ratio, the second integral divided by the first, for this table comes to 1.101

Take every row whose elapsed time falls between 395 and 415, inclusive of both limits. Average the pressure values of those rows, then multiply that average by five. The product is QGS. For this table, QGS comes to 7.5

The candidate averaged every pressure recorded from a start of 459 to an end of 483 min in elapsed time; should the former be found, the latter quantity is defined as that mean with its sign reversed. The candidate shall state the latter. -1.43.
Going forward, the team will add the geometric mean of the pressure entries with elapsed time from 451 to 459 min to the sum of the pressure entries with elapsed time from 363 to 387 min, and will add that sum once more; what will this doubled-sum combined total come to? 19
